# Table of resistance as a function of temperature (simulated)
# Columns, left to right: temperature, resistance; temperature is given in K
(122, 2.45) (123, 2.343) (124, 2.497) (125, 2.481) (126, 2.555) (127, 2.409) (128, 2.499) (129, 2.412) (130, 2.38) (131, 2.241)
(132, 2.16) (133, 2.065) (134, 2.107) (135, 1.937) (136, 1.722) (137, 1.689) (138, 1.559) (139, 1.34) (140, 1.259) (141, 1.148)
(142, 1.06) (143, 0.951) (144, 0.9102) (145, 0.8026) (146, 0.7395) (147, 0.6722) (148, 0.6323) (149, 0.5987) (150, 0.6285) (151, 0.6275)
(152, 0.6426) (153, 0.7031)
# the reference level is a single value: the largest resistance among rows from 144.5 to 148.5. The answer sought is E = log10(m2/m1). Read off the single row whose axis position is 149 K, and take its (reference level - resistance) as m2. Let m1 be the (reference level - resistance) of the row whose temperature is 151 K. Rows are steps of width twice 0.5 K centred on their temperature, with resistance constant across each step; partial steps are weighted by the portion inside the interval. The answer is 0.07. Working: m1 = 0.2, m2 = 0.2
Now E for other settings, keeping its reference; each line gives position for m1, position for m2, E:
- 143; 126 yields 1.07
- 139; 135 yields 0.32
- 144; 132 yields 1.10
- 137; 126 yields 0.30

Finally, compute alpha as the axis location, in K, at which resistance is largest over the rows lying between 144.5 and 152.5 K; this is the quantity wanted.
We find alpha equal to 145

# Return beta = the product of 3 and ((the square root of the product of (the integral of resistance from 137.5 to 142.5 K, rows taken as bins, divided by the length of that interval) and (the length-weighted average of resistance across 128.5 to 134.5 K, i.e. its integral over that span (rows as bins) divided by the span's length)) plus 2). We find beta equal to 11.1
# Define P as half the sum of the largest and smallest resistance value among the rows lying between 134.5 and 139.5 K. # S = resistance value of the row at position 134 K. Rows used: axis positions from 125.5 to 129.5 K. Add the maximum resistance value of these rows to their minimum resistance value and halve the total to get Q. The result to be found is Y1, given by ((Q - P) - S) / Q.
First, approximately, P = 1.6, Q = 2.48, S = 2.107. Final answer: -0.5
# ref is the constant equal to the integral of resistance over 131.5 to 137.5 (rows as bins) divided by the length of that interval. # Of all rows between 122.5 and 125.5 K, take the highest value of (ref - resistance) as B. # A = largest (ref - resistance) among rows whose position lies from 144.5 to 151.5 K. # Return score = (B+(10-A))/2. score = 4.13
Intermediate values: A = 1.3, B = -0.40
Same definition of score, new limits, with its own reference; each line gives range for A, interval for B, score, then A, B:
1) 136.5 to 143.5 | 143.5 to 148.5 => 5.16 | 1.0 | 1.31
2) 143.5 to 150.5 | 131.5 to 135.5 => 4.33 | 1.3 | 0.01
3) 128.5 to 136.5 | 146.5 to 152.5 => 5.56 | 0.2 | 1.35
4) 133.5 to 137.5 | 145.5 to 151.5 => 5.55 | 0.3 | 1.35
